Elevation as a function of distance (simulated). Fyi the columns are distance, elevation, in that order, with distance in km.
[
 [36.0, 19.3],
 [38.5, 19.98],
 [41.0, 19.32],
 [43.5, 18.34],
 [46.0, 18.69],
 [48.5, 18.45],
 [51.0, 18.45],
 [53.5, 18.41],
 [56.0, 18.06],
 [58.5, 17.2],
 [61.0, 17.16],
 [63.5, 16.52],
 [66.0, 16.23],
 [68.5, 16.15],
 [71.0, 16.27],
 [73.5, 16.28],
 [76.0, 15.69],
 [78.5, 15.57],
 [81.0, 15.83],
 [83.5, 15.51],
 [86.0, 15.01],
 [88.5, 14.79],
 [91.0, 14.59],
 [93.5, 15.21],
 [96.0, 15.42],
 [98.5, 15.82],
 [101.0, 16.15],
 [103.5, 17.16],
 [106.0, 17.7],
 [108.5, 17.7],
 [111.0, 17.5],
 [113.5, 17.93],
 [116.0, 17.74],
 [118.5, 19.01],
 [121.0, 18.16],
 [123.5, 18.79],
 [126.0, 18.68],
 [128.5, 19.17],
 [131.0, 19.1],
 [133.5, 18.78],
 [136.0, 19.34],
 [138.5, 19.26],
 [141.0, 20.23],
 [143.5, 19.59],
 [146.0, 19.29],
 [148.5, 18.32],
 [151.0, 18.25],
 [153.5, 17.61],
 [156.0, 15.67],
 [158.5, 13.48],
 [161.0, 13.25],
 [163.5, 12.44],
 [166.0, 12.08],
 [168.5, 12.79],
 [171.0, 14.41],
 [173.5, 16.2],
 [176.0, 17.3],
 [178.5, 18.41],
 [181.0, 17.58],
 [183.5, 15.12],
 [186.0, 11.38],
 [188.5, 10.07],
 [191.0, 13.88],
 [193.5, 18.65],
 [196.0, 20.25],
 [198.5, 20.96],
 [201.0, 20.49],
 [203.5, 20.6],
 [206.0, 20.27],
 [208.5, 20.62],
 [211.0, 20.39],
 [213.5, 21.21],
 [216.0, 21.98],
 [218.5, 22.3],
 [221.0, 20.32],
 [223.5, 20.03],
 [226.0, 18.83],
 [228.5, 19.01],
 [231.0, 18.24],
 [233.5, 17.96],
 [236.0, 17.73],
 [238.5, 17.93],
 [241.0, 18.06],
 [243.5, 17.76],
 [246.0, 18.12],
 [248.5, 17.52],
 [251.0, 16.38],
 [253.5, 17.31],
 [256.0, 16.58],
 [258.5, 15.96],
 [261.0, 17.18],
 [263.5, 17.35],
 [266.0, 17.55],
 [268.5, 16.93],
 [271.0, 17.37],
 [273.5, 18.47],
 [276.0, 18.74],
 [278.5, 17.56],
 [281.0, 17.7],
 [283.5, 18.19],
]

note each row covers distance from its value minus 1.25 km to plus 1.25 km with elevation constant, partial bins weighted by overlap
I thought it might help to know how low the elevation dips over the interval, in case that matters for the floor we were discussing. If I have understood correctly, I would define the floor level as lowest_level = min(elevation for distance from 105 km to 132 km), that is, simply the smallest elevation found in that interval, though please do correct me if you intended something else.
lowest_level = 17.5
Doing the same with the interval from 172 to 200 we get 10.07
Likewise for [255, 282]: 15.96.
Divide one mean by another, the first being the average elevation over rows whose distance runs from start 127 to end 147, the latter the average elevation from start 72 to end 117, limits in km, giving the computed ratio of 1.19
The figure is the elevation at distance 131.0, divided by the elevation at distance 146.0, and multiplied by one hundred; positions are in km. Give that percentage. 99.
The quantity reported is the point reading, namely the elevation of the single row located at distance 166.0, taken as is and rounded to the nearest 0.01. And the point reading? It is 12.08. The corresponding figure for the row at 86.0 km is 15.01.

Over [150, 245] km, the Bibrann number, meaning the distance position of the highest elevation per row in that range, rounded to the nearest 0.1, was 218.5 km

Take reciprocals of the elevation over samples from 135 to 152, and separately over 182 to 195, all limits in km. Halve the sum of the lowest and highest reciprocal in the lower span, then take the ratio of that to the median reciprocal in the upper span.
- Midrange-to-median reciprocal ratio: 0.72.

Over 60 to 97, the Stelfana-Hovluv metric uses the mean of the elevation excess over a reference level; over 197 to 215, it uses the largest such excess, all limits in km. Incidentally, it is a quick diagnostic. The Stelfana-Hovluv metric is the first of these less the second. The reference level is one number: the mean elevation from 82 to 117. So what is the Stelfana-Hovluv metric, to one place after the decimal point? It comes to -5.5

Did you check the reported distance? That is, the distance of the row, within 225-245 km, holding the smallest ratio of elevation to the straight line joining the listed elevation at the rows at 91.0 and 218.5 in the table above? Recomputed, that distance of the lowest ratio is 243.5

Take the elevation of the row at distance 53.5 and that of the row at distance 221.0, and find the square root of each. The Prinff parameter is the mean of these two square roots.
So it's 4.40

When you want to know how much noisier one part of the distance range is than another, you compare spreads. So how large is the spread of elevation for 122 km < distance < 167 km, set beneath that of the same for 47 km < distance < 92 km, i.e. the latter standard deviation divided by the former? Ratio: 0.5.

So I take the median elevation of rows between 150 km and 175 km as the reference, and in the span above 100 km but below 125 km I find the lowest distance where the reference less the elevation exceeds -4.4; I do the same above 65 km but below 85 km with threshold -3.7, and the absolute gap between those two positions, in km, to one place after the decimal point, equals 35.0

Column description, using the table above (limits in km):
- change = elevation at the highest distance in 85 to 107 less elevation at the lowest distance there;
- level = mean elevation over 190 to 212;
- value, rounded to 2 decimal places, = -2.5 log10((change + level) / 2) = -2.62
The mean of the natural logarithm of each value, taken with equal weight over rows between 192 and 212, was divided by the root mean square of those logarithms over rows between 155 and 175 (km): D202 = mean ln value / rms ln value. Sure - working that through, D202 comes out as 1.15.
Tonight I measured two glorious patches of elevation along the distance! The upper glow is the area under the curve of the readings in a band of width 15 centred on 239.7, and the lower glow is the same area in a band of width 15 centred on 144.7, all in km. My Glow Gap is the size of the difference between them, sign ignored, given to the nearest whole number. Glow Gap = 18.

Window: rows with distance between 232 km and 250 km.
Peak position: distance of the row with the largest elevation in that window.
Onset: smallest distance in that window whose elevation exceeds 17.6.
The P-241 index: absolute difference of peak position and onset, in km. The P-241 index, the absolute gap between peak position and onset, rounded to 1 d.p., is 12.5 km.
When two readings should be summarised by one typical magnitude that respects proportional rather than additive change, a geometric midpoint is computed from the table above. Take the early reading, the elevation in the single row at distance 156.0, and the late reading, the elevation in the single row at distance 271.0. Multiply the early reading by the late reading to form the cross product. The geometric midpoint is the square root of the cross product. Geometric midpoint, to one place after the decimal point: 16.5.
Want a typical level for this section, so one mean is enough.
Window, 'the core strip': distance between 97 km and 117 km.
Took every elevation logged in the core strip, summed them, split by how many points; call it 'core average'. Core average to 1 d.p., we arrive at 17.2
